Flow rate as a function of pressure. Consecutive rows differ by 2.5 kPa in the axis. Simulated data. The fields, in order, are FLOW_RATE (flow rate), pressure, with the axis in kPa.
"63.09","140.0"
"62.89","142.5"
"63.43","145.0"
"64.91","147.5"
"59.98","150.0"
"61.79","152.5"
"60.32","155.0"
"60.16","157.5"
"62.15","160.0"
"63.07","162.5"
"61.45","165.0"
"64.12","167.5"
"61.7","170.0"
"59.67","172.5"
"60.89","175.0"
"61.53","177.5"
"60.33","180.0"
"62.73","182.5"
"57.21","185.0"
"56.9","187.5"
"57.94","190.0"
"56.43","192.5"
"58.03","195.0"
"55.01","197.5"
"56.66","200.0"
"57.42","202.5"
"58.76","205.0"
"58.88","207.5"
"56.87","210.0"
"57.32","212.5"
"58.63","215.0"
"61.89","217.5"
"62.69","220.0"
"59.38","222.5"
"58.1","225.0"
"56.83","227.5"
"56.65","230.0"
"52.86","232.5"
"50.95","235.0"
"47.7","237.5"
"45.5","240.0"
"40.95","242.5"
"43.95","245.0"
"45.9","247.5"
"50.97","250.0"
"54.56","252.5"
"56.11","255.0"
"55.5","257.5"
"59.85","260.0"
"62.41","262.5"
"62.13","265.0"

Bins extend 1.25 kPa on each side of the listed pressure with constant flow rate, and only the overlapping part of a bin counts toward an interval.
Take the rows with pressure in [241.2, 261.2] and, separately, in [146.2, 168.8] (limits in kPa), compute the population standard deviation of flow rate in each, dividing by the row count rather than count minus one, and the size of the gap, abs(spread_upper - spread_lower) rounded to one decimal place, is 4.6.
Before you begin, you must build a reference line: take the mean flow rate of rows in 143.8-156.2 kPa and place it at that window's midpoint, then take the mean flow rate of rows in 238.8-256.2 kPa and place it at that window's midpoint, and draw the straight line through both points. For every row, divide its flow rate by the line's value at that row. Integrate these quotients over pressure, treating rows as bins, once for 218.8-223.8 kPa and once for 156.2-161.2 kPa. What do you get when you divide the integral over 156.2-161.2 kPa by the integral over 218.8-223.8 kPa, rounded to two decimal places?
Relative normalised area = 0.86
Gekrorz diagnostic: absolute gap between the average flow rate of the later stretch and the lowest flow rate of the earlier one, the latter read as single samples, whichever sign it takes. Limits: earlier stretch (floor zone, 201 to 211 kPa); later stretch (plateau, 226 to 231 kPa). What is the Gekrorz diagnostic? 0.1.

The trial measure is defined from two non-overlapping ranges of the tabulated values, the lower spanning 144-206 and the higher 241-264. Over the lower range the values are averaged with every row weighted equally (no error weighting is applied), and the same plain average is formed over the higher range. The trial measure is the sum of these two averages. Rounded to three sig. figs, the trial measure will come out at 112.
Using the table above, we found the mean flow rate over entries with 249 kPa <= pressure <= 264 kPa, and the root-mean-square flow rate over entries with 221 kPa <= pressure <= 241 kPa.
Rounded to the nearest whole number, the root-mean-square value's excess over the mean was -3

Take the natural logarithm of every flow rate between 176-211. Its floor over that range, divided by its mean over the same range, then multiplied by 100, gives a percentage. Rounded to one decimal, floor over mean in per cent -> 98.6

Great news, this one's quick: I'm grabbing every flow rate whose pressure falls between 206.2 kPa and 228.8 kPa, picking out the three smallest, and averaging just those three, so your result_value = 57.0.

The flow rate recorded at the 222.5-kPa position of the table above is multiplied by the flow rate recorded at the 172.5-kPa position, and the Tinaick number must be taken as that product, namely 3543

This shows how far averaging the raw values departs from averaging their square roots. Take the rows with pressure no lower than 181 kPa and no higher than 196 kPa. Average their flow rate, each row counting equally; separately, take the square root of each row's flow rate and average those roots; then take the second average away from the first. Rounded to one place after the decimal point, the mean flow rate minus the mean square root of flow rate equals 50.6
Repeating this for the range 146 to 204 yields 52.3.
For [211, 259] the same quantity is 46.2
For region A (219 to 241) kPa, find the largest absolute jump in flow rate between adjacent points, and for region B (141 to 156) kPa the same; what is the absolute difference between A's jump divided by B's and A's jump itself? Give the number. 3.0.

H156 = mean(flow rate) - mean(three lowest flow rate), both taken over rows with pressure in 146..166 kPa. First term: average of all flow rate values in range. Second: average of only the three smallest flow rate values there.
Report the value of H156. 1.6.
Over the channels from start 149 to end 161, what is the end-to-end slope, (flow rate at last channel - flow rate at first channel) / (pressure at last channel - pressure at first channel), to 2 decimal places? 0.22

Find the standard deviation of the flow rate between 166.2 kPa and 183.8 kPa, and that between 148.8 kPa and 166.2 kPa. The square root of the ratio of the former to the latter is 1.14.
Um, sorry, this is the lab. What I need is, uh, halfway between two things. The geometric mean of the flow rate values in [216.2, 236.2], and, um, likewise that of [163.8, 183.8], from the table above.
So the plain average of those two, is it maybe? 59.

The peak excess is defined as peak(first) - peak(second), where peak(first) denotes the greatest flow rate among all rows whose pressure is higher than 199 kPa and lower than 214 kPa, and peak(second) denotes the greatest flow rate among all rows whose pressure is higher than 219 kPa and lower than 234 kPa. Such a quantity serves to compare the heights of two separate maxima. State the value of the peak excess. -3.8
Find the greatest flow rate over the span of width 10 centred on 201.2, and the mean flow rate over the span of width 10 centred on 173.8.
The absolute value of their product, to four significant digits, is 3581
